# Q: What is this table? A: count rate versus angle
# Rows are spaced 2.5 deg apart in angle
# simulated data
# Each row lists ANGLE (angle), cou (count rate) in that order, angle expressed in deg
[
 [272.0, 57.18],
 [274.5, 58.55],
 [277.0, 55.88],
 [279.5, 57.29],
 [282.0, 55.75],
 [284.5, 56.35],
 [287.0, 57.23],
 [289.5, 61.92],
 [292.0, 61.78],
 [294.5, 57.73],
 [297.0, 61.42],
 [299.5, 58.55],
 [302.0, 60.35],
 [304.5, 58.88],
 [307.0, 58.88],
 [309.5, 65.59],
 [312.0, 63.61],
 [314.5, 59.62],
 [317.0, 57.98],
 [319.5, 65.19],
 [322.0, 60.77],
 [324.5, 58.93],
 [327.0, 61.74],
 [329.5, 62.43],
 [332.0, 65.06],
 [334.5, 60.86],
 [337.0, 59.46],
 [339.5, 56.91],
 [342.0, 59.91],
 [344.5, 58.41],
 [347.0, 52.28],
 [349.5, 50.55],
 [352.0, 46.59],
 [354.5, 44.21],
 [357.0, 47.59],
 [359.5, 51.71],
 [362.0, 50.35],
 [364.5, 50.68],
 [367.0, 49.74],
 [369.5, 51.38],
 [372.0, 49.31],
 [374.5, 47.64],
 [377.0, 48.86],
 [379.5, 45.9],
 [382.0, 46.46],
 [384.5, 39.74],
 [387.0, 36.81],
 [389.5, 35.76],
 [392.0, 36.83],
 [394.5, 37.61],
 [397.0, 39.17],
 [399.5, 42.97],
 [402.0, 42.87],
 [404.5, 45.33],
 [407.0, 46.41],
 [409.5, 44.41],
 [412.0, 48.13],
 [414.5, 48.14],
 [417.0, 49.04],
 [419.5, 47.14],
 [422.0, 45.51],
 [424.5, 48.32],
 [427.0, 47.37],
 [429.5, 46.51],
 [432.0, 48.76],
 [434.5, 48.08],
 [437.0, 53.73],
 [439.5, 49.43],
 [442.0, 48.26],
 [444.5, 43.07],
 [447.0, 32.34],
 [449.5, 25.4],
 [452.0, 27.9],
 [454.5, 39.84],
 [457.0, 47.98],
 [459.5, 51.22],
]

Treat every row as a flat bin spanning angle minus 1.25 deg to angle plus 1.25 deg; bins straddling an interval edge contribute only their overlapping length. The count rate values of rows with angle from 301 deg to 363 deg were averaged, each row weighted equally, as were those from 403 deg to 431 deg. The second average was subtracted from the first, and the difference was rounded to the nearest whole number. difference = 11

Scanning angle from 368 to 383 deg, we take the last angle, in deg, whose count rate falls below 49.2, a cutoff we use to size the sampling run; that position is 382.0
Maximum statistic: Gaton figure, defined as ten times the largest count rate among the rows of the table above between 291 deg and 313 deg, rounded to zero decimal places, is 656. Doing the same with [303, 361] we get 656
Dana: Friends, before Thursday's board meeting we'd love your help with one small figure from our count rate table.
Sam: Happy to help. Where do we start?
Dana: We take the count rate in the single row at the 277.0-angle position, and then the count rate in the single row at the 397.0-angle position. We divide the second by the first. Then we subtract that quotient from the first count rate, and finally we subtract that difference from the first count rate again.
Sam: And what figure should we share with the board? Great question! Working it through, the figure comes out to 0.70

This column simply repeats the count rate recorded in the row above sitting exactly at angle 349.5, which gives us 50.55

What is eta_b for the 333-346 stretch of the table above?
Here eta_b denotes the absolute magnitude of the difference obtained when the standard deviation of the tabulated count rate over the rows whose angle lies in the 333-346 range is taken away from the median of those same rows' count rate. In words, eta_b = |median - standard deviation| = 58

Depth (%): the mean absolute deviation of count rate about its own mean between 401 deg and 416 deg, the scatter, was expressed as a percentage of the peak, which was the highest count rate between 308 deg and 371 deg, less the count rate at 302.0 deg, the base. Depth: 32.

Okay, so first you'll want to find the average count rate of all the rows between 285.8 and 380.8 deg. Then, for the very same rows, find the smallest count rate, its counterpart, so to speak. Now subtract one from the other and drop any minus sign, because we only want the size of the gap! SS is 12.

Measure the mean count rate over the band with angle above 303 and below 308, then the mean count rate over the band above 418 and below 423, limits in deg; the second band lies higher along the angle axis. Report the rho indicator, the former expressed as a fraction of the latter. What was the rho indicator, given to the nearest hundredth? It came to 1.27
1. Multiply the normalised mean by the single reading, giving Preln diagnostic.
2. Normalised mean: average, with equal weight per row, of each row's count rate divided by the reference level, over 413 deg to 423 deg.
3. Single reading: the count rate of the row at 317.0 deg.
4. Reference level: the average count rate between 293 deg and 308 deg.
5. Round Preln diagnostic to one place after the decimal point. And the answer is 46.4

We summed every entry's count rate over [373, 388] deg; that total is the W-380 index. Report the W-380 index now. 265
